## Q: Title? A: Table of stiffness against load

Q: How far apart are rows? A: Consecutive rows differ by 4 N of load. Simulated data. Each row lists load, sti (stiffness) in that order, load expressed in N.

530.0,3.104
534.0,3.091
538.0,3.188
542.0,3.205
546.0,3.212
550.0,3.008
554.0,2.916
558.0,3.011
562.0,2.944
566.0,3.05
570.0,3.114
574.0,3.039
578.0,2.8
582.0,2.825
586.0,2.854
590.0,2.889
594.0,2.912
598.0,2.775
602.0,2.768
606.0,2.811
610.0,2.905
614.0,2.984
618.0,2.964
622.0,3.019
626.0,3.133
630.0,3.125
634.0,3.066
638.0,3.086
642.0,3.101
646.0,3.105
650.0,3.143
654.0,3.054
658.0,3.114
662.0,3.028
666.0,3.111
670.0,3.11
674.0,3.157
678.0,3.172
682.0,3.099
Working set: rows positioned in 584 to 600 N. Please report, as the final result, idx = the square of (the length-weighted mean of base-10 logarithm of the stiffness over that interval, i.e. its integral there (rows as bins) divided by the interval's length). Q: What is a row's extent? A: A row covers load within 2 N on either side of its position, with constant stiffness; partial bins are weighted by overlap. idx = 0.208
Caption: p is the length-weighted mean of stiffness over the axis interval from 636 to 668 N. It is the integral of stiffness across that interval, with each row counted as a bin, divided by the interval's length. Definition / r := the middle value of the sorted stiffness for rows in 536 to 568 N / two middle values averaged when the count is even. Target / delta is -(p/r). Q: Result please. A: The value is -1.02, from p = 3.09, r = 3.03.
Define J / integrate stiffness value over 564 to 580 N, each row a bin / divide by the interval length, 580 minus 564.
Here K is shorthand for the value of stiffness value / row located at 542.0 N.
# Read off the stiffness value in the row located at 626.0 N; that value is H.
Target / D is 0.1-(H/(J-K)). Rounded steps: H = 3.133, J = 3.00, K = 3.205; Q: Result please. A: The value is 15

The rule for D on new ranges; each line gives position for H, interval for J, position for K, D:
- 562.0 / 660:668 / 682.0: 100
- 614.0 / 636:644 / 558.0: -36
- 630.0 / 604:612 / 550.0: 21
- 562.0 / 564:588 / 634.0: 25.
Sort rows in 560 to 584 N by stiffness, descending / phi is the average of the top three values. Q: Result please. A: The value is 3.07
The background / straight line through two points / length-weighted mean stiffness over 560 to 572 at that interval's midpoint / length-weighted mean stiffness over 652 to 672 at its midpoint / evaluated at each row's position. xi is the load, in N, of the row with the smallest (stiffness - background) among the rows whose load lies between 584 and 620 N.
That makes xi 602.0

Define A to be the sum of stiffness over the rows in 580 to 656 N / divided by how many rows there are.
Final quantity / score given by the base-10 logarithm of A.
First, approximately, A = 2.97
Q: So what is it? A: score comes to 0.473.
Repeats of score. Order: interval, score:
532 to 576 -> 0.487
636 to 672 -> 0.491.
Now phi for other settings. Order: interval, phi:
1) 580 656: 3.13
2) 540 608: 3.18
